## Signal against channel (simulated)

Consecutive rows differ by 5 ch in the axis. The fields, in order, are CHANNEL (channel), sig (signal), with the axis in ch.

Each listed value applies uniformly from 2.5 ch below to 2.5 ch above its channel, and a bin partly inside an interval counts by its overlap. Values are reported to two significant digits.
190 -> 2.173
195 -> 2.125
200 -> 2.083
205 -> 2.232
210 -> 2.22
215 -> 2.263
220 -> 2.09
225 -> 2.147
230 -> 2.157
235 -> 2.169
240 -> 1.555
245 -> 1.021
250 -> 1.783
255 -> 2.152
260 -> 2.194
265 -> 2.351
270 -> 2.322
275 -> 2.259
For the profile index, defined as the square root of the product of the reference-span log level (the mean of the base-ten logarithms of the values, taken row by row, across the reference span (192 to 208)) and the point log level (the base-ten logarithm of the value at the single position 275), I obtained 0.34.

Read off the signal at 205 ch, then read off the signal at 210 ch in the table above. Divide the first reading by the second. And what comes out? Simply 1.0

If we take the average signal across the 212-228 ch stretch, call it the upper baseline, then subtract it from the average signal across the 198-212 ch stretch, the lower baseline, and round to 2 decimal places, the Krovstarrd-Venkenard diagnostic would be 0.01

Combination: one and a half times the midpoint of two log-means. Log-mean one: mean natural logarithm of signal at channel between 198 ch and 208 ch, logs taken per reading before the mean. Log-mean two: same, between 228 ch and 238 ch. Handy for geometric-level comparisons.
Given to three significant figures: 1.15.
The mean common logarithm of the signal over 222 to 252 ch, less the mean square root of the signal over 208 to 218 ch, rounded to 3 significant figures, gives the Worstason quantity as -1.25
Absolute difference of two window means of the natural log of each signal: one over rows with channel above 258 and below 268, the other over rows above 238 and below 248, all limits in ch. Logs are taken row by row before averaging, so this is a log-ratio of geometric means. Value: 0.6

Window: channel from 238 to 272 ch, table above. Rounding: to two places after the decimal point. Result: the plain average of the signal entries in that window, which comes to 1.91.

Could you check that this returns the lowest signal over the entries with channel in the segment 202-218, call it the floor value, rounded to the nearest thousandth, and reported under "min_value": 2.220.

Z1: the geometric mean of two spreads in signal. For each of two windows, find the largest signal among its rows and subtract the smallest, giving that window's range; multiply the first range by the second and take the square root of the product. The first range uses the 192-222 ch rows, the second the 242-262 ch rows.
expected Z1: 0.5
